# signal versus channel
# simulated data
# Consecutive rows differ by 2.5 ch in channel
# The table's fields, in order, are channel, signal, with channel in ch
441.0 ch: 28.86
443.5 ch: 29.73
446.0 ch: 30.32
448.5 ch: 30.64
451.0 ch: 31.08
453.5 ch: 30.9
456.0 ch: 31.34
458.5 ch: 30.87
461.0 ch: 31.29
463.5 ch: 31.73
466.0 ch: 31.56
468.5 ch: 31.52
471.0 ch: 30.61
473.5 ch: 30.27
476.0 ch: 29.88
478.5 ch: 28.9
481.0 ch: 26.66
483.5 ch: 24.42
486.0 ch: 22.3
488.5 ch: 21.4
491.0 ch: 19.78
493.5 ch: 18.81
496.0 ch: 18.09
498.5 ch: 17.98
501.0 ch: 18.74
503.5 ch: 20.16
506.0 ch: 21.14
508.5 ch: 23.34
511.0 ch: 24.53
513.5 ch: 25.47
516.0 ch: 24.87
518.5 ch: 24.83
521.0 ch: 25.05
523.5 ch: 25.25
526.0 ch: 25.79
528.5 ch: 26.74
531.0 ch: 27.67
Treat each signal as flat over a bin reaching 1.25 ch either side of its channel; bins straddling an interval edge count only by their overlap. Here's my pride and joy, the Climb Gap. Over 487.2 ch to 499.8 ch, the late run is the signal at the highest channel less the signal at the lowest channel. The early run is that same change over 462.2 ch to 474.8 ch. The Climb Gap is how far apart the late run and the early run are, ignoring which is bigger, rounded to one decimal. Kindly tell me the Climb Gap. 2.0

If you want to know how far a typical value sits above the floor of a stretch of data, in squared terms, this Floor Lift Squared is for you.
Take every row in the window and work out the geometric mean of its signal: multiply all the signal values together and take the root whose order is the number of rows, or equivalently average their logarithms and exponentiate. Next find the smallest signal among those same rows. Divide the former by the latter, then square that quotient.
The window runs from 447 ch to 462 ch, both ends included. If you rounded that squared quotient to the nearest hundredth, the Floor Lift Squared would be 1.02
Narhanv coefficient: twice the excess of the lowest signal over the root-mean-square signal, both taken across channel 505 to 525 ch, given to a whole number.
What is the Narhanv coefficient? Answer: -6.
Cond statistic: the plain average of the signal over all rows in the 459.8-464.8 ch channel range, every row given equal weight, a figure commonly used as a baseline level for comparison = 31.5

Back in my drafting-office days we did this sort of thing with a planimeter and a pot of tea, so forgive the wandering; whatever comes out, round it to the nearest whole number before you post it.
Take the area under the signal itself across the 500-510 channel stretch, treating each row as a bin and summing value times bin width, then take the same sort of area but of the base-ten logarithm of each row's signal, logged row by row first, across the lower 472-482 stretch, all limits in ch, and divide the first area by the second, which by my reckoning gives 14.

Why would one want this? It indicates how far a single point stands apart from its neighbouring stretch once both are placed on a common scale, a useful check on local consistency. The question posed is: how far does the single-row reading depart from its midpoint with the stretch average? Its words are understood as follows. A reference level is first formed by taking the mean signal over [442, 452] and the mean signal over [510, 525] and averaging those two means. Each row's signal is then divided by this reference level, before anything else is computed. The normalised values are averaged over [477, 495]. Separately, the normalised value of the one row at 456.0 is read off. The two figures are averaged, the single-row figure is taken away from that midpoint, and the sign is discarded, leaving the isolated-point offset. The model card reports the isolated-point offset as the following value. 0.15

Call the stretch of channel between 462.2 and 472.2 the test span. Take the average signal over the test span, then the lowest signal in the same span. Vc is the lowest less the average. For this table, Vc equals -0.75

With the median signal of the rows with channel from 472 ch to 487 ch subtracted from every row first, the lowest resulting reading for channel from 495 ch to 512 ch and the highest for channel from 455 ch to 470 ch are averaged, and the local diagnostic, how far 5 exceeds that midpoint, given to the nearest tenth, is 7.9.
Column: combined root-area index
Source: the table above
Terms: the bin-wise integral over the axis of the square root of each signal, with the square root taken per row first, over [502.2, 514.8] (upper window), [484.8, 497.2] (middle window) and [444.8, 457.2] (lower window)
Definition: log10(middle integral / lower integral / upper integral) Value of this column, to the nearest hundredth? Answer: -1.87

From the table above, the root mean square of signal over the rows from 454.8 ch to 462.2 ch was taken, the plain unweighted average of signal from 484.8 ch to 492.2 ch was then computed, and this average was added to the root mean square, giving 52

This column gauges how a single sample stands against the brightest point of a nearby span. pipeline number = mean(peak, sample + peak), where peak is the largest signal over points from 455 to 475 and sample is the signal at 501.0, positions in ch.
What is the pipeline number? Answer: 41.1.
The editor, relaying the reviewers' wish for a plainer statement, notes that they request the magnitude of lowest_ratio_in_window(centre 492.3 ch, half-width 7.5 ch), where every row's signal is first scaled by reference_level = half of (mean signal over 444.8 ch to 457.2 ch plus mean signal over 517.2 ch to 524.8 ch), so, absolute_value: 0.64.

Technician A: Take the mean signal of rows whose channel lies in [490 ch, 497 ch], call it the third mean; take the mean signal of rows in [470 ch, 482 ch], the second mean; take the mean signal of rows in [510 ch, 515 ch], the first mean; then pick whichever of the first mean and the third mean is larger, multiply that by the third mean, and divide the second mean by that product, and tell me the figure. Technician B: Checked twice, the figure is 0.062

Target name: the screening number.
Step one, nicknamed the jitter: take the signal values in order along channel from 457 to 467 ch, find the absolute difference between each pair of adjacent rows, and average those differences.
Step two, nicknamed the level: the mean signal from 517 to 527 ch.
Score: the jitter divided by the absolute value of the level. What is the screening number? 0.014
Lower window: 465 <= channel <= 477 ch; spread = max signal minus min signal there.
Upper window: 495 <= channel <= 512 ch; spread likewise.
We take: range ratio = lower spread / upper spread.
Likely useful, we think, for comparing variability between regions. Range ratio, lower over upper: 0.26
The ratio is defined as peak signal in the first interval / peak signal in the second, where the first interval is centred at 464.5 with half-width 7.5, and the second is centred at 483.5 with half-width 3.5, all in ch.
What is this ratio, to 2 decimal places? 1.19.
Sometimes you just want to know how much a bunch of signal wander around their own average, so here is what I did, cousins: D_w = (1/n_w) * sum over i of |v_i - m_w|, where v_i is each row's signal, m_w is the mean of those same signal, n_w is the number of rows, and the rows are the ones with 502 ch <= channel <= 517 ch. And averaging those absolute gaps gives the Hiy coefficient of 1.7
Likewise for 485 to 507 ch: 1.3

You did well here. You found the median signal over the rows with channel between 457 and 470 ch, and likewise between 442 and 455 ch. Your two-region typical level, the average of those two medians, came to 31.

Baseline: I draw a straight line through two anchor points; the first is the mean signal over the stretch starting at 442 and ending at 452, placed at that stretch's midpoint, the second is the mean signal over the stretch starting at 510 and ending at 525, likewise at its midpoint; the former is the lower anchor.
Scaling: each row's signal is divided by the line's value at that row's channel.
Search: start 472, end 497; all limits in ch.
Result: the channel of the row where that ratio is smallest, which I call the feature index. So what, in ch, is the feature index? 496.0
